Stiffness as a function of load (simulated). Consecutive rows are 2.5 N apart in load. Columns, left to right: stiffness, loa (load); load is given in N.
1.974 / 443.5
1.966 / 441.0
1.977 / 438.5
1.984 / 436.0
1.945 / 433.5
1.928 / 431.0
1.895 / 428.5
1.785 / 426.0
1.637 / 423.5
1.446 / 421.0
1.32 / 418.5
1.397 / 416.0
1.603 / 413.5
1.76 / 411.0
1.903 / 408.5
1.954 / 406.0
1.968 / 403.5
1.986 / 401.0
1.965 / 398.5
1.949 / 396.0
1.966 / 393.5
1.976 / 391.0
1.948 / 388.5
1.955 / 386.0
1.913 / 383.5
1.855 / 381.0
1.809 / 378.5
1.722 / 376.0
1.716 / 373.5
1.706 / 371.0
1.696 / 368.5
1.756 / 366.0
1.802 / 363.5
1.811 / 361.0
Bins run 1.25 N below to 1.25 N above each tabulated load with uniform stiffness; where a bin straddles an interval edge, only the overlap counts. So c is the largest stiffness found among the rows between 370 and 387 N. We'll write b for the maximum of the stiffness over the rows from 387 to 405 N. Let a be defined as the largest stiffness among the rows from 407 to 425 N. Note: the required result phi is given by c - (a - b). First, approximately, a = 1.903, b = 1.986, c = 1.955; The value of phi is 2.038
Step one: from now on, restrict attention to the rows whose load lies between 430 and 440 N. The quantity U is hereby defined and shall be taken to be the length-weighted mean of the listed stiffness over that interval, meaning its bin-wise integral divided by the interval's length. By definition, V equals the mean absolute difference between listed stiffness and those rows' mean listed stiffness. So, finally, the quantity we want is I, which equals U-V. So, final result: 1.9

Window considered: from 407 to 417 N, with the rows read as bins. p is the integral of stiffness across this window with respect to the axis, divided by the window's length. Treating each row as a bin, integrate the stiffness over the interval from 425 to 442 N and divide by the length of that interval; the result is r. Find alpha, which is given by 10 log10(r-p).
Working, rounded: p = 1.68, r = 1.93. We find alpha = -6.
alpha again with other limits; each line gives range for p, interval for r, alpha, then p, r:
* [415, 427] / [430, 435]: -4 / 1.51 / 1.94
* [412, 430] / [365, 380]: -8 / 1.59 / 1.74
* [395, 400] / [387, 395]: -24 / 1.96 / 1.96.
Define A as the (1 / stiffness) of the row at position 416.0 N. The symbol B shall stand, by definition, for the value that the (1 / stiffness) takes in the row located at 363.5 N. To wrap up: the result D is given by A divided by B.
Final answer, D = 1.290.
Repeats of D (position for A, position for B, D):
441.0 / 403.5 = 1.001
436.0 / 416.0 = 0.704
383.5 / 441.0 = 1.028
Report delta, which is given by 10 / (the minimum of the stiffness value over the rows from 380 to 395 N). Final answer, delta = 5.39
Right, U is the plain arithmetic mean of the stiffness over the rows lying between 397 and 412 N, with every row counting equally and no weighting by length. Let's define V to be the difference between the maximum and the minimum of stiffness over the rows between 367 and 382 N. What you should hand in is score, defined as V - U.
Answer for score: -1.76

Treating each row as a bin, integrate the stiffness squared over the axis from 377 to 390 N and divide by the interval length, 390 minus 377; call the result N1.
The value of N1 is 3.6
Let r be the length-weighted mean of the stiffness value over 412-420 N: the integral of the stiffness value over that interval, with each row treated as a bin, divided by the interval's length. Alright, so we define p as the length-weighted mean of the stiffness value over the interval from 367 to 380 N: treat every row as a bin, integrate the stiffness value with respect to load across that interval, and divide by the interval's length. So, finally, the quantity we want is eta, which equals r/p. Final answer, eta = 0.8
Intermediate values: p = 1.73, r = 1.45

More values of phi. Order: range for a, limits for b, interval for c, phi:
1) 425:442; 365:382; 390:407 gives 1.857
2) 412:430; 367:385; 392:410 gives 2.004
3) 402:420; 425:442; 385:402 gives 2.002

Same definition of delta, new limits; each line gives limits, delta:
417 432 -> 7.58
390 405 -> 5.13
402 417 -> 7.16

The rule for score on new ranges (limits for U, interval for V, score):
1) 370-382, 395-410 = -1.68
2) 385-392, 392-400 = -1.94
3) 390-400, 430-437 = -1.91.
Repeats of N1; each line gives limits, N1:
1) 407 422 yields 2.5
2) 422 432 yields 3.3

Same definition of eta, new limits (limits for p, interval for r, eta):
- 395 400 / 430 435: 1.0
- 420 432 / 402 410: 1.1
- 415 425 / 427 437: 1.3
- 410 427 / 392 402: 1.3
